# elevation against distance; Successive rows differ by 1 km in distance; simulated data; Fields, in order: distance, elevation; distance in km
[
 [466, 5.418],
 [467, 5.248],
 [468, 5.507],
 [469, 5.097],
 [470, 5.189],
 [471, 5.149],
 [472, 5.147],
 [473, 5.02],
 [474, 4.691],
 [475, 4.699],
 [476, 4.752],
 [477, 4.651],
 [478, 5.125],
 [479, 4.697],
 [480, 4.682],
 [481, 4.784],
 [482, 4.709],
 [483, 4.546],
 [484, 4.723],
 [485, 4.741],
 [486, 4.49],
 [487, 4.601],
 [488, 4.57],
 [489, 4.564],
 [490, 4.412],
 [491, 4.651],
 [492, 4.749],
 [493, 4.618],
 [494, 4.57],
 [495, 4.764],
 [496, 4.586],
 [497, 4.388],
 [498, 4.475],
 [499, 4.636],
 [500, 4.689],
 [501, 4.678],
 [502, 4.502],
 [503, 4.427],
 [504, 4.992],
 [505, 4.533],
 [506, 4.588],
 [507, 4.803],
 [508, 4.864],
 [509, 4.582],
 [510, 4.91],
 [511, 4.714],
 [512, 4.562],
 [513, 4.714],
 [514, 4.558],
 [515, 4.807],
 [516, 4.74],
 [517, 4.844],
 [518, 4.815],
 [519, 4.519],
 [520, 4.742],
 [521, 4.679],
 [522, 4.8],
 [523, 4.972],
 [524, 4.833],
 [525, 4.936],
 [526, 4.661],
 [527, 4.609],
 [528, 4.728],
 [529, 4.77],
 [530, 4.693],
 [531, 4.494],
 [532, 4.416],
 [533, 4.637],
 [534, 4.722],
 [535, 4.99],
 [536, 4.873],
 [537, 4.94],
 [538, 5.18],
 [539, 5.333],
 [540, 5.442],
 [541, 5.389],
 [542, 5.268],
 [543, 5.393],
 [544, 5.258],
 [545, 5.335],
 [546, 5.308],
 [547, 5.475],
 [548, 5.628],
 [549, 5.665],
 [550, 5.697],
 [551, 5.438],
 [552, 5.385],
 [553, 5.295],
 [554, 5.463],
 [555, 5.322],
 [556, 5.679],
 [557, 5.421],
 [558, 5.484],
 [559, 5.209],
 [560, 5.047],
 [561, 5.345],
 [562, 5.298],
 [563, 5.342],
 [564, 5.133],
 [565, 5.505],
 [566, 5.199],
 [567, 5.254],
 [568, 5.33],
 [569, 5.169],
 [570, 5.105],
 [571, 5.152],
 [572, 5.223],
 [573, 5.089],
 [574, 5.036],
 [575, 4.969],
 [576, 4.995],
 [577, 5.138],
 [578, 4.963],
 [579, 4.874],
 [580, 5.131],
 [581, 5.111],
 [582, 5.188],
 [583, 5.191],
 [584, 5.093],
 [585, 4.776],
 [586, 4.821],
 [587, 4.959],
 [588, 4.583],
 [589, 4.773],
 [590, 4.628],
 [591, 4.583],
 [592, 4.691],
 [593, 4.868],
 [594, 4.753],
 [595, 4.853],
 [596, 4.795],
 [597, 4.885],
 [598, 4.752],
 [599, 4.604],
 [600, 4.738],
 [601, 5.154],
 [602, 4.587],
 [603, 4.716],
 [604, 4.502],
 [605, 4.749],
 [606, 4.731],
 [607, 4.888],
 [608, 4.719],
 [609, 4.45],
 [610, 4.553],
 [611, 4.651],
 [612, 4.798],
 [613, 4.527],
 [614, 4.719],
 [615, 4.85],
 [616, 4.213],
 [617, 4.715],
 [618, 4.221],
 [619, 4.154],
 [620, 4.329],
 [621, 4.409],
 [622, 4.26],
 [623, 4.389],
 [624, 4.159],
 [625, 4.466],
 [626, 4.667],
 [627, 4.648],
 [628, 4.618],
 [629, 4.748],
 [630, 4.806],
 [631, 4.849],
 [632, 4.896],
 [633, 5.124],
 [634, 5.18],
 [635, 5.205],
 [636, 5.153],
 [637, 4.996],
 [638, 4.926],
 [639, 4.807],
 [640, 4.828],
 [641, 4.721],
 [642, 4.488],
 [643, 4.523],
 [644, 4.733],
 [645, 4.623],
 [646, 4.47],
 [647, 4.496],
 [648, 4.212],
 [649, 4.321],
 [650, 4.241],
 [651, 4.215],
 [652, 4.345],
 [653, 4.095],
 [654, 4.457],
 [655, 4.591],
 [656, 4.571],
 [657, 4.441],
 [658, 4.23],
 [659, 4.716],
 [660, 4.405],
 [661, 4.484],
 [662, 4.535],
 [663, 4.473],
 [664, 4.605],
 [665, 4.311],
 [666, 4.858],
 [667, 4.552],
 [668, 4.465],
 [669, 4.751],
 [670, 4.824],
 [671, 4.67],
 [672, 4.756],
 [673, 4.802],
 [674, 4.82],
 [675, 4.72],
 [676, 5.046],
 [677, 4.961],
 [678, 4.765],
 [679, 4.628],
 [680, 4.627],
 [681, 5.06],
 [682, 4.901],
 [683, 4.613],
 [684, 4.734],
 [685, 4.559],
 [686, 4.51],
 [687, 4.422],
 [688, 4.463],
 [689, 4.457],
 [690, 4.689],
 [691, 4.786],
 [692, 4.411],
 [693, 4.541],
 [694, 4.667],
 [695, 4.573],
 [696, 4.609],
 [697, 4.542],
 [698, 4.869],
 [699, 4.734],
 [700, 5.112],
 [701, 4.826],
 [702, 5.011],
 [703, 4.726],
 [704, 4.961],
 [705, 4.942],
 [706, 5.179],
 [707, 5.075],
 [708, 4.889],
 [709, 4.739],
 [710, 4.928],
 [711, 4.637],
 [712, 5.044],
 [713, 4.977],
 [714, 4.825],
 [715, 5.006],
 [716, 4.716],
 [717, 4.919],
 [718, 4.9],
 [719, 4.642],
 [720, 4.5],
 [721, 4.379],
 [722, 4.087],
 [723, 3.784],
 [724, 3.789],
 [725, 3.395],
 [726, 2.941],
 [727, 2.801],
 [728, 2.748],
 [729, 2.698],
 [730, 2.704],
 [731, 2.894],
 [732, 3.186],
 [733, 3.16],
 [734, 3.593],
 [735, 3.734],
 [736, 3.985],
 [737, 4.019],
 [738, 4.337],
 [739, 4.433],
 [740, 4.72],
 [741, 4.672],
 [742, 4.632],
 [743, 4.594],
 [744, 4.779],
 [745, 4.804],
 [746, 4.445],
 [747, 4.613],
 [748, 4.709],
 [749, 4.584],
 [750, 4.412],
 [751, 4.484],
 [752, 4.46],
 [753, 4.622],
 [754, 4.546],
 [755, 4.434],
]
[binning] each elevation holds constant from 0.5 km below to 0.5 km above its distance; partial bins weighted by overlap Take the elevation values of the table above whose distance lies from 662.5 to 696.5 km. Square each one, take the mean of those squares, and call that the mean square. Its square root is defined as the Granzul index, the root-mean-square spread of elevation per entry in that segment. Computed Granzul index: 4.67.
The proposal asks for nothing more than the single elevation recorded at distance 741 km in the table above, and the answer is 4.672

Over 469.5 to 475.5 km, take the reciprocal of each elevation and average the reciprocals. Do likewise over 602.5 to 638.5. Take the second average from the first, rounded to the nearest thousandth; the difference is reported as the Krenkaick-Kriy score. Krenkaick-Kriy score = -0.014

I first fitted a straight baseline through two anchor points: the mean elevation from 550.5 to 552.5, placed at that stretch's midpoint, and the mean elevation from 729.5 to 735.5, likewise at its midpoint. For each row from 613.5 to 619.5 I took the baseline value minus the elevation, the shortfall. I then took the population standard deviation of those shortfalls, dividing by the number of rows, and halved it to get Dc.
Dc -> 0.136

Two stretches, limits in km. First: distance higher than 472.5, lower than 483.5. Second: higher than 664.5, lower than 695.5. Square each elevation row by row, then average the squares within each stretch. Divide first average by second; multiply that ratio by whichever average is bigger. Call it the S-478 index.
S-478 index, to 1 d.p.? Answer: 23.5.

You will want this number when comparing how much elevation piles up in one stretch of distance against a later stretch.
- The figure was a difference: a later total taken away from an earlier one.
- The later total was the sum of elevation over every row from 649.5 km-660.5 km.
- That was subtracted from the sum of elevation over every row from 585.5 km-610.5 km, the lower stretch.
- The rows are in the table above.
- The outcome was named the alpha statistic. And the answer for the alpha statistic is 70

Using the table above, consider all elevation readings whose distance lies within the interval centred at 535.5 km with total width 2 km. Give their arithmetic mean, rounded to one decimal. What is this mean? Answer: 4.9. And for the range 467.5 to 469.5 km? 5.3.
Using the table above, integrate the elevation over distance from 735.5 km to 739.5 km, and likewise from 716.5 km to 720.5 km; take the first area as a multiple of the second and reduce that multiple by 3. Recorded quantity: -2.12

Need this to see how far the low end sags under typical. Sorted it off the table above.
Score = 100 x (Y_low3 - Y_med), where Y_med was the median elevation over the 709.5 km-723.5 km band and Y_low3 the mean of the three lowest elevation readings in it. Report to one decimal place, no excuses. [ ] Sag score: -68.7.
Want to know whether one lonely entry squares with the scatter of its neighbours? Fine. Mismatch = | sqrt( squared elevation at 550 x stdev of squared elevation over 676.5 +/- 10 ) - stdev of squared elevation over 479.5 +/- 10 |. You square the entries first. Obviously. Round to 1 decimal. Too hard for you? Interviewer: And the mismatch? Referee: 5.0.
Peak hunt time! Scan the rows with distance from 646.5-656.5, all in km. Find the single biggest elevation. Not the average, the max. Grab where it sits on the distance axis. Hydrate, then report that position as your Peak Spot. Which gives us 655 km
